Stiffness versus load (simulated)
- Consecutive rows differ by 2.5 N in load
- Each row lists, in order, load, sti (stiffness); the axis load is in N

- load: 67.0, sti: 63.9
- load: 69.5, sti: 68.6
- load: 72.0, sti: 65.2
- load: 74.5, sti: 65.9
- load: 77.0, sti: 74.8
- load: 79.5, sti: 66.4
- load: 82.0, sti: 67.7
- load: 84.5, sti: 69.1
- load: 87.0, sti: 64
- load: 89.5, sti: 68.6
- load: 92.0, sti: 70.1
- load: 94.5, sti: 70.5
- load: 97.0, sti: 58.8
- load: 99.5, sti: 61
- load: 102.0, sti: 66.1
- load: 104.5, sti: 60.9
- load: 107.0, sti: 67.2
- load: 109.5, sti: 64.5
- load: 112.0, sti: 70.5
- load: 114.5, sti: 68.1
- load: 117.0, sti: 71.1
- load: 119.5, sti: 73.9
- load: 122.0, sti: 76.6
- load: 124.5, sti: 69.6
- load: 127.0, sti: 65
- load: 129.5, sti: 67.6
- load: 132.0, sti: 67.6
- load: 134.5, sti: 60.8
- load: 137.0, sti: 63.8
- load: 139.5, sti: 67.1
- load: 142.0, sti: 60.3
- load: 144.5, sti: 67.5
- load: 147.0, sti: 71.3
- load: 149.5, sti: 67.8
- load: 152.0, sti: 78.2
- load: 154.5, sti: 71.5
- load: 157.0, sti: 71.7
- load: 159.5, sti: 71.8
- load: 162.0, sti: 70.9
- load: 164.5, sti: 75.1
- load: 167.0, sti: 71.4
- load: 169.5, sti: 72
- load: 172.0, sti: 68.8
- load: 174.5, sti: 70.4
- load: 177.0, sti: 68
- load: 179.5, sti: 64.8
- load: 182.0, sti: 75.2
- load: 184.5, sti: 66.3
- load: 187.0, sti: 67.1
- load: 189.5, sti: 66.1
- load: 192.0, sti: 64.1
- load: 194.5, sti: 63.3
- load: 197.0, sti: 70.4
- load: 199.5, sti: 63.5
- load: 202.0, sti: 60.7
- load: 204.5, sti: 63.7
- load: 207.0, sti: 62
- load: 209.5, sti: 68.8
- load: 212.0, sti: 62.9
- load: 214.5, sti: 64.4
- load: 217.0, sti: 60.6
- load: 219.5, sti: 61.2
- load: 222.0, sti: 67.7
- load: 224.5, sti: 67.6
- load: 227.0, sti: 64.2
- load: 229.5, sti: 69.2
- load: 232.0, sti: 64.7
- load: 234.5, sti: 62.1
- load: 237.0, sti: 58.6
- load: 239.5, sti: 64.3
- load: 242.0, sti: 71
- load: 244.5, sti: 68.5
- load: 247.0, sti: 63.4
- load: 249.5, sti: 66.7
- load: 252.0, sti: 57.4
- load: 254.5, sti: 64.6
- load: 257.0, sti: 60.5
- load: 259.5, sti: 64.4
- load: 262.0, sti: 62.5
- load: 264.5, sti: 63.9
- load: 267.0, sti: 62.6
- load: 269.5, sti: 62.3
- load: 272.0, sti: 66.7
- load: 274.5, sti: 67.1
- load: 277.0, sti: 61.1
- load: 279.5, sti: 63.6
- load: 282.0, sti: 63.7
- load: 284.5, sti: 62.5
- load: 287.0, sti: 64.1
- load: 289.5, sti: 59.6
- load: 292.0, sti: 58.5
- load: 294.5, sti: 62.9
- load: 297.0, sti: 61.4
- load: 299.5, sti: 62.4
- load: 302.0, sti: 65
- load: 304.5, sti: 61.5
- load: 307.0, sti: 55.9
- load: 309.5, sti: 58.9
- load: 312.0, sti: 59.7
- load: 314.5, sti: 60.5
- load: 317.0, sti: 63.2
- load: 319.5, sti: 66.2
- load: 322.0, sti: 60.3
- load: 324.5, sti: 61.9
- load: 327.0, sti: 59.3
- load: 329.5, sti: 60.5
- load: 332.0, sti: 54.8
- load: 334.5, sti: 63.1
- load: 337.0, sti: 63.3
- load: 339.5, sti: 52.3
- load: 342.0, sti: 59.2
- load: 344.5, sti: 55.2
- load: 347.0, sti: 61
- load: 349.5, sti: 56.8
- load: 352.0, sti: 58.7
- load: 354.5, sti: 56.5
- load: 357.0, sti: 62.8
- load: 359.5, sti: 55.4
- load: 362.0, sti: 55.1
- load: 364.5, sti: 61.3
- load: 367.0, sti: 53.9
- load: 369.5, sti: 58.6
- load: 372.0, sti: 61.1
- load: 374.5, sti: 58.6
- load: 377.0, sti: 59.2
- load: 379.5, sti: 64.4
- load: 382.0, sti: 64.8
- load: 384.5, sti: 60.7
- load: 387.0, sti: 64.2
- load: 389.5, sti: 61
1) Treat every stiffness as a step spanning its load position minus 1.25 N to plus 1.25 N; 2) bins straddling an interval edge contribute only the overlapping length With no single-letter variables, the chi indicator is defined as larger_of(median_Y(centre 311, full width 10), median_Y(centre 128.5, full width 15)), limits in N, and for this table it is 68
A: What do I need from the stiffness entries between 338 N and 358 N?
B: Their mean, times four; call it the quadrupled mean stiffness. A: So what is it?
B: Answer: 231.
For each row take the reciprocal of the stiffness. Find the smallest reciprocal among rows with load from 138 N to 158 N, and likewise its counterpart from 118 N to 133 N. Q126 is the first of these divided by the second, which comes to 0.98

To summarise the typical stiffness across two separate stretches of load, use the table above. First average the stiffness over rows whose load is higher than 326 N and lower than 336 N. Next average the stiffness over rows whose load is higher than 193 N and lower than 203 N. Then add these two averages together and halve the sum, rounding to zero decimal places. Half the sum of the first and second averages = 62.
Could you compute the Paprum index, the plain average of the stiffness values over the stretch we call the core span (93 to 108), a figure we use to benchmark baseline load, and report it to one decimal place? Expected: 64.1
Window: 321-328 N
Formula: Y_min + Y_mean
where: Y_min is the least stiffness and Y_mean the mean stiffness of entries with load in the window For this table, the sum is 120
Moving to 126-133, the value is 132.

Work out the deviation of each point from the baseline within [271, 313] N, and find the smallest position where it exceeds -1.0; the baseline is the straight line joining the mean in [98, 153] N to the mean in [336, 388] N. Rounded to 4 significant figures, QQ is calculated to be 272.0 N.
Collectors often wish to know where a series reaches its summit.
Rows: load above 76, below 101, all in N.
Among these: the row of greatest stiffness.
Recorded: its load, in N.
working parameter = 77.0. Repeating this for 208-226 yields 209.5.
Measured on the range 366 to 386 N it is 382.0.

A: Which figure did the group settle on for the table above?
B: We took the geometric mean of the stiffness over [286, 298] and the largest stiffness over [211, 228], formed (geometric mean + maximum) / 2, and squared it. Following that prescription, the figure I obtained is 4158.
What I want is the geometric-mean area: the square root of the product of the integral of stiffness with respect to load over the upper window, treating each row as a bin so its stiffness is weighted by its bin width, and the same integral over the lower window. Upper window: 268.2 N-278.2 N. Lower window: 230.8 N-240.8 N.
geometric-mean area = 634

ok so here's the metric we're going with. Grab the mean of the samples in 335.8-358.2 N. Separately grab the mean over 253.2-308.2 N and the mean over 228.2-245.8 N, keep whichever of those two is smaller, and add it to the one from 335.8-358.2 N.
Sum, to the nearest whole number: 121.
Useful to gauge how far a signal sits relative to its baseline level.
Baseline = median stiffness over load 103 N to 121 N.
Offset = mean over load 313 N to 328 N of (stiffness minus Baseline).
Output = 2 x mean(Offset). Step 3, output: -12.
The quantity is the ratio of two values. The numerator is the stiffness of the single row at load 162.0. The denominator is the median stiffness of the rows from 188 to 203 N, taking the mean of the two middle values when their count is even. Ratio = 1.11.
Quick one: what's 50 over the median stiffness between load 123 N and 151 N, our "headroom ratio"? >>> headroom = 0.741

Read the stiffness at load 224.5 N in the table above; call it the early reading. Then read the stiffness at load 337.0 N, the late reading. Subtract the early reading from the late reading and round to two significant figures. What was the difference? -4.3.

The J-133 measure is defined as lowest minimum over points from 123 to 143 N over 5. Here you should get 12.1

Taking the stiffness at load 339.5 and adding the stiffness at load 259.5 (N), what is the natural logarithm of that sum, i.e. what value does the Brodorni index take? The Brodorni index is 4.760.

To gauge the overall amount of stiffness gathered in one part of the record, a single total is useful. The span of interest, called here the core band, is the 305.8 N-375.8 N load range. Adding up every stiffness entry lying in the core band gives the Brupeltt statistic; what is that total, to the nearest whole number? 1654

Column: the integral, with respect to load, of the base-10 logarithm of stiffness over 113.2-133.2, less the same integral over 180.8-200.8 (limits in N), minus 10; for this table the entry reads -9.6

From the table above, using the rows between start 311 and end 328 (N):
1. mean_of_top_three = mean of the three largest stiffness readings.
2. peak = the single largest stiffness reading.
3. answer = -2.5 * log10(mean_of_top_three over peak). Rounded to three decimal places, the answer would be 0.041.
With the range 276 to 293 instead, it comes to 0.005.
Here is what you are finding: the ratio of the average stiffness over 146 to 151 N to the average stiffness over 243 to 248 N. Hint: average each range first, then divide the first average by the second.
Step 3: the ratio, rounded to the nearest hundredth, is 1.05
